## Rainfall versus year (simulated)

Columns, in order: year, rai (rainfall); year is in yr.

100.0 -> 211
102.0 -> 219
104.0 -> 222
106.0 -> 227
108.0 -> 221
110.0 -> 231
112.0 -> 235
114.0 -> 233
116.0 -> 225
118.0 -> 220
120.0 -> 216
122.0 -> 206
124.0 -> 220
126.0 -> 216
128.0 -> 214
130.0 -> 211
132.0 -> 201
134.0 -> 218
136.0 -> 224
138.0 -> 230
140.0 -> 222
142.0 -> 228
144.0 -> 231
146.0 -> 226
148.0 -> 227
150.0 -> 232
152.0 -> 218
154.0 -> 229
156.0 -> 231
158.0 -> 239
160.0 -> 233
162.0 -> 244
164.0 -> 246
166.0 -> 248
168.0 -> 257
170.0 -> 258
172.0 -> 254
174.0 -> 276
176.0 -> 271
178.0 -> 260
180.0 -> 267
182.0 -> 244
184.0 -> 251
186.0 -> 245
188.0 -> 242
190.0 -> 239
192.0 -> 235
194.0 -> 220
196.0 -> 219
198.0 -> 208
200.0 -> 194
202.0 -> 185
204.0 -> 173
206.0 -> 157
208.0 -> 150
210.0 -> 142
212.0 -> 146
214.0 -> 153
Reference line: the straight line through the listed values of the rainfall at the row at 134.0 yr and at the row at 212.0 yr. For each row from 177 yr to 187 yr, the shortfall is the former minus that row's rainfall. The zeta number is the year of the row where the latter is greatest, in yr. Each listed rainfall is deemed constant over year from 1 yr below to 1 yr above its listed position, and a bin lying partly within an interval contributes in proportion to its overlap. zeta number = 182.0 yr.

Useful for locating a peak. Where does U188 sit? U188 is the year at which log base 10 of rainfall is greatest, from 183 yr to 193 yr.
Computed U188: 184.0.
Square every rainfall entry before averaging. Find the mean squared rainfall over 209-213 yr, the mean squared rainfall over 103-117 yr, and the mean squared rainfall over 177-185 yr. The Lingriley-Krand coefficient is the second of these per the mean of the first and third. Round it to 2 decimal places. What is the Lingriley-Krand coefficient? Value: 1.21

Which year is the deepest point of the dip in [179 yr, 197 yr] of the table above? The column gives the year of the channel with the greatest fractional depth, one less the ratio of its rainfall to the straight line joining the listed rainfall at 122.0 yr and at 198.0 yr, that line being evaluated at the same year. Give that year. 196.0 yr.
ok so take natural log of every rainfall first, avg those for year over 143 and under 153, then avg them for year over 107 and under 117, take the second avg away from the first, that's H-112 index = -0.01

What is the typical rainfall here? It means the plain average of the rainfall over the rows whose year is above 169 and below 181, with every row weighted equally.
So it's 264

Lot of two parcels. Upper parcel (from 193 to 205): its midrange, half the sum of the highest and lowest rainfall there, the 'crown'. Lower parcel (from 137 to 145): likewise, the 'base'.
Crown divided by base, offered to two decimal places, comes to 0.87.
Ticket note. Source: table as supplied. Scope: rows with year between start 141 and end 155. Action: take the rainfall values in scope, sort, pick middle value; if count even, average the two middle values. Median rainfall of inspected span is 228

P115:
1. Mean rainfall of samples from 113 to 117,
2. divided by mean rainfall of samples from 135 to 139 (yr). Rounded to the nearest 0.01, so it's 1.01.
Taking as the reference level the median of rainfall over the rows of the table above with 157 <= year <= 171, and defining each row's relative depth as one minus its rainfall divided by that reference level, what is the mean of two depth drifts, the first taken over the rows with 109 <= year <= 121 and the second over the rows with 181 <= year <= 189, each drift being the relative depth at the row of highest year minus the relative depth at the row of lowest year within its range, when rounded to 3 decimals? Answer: 0.035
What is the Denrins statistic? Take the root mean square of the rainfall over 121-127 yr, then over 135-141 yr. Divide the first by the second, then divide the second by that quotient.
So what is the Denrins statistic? 237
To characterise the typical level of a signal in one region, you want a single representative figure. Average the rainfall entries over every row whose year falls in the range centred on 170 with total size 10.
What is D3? 259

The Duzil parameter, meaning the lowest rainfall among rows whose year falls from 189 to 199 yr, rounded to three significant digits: 208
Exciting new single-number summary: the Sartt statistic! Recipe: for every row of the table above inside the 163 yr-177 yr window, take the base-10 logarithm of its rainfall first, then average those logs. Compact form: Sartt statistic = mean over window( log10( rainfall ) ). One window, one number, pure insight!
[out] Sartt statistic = 2.41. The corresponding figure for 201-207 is 2.23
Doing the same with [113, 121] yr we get 2.35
